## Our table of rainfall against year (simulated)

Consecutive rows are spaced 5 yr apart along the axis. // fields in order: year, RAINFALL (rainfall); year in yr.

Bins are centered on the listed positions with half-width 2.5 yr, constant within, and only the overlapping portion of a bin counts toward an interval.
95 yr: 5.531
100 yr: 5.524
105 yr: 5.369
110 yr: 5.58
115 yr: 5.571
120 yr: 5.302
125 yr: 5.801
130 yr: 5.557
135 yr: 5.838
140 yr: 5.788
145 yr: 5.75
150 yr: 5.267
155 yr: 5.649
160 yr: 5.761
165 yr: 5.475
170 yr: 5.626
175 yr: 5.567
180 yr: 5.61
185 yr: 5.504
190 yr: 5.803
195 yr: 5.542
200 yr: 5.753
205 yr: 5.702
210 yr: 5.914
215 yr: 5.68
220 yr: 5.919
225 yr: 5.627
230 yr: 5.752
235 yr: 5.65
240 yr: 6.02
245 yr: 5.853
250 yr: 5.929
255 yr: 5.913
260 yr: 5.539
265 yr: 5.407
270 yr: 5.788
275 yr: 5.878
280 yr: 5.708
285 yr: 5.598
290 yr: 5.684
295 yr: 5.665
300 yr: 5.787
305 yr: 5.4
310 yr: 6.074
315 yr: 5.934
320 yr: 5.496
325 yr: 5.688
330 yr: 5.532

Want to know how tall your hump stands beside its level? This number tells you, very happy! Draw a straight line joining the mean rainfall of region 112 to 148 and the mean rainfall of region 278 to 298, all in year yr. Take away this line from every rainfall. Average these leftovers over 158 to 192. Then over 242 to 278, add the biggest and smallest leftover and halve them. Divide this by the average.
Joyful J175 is -0.1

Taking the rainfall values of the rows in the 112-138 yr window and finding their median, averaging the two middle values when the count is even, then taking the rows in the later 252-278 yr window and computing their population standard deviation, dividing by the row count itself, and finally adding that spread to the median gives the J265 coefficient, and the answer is 5.77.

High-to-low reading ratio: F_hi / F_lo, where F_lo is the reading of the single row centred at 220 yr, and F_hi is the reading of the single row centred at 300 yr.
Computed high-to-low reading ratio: 0.98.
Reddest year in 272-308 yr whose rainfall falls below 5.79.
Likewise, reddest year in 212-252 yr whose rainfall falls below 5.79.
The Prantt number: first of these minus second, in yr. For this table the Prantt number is 70 yr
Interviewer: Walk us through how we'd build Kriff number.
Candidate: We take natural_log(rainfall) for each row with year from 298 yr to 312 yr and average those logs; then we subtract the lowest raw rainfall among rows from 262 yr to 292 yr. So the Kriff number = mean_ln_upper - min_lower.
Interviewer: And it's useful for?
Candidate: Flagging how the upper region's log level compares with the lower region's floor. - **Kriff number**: -3.66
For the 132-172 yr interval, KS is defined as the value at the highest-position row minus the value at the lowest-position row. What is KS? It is -0.21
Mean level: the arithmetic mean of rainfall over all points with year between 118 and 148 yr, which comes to 5.67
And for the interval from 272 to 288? 5.73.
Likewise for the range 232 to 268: 5.76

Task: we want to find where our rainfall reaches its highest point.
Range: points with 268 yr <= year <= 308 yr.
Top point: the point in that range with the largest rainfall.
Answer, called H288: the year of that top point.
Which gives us 275 yr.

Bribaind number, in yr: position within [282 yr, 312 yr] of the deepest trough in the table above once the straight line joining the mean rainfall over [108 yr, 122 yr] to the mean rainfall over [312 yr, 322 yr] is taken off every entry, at 305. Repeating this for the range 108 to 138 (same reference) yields 120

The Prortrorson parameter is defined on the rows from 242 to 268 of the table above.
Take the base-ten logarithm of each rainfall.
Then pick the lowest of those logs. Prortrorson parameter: 0.733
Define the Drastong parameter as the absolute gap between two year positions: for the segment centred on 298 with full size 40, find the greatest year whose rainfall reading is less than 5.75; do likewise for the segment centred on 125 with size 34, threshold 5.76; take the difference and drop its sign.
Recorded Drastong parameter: 175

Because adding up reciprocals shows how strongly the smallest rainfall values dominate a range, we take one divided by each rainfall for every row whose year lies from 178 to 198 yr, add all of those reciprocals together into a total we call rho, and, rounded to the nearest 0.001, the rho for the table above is 0.713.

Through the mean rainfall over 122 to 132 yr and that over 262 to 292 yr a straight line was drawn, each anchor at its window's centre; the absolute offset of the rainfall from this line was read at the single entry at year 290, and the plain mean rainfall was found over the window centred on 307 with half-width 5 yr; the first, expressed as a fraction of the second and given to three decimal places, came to 0.001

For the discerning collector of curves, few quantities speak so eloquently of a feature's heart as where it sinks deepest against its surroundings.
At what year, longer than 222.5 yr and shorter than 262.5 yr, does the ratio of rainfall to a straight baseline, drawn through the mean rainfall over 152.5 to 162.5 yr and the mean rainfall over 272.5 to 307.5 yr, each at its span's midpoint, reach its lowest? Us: 260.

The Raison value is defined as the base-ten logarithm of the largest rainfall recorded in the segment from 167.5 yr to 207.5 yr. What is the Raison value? 0.764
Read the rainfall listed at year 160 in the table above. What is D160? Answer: 5.761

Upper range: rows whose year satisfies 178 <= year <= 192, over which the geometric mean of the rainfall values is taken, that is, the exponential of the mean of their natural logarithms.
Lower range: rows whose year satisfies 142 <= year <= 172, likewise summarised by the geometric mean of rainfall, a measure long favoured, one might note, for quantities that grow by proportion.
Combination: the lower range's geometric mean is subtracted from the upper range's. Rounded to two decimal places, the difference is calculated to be 0.05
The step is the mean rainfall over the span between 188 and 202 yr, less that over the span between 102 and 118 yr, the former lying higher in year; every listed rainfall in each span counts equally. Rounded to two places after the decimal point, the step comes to 0.19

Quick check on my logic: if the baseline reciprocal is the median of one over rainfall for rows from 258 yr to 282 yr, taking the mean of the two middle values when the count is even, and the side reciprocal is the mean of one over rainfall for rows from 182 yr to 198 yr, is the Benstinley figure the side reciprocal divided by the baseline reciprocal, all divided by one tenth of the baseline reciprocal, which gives 58.0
